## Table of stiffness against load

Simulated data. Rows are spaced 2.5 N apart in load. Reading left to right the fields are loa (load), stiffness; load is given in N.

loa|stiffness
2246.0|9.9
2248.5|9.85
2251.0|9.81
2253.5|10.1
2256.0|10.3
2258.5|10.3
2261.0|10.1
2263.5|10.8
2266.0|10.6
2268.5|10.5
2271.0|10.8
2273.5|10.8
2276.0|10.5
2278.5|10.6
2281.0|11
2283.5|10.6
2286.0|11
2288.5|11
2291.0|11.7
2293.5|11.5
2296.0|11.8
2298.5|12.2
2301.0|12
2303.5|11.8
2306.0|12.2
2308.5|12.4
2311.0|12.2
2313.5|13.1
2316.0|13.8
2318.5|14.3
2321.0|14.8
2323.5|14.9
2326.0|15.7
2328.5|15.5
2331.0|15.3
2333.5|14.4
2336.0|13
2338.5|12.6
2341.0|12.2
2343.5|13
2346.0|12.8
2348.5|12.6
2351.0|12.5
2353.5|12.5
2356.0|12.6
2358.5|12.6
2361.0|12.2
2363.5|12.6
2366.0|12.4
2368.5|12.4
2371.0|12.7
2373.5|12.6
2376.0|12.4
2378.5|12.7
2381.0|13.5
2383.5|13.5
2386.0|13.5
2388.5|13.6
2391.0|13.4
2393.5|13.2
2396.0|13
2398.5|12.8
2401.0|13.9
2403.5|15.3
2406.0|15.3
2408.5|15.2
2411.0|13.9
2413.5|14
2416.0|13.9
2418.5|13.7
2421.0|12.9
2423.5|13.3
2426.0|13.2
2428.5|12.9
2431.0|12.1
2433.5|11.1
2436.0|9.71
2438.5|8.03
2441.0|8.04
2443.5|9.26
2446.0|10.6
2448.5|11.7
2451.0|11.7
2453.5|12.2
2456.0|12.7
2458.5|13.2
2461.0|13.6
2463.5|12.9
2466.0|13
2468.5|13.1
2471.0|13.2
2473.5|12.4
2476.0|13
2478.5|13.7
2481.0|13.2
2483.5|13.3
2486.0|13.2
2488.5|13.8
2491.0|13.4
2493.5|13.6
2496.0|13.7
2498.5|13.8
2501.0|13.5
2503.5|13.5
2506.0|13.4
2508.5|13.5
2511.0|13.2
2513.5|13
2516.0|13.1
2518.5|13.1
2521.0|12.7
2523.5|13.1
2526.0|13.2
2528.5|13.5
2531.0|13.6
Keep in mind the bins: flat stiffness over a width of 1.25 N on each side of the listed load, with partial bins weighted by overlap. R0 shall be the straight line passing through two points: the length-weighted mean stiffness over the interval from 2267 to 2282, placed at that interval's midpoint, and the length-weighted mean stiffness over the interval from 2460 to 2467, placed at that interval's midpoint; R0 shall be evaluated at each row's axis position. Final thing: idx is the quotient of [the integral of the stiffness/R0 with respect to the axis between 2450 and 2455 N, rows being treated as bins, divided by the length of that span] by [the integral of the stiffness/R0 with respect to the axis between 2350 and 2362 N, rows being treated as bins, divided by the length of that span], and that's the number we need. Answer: 0.87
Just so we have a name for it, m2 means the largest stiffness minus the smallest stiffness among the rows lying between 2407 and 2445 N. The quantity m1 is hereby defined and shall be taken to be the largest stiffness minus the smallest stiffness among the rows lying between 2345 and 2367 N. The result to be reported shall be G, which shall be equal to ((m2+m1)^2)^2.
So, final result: 3645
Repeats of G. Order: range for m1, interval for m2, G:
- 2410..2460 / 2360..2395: 2950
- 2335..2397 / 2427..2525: 2643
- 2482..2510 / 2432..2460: 1108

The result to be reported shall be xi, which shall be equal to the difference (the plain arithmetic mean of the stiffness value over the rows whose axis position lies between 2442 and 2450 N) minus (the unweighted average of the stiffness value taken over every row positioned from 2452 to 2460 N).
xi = -2.2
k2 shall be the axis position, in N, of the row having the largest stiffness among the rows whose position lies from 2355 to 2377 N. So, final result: 2371.0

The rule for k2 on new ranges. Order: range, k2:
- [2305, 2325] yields 2323.5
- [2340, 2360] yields 2343.5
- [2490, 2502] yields 2498.5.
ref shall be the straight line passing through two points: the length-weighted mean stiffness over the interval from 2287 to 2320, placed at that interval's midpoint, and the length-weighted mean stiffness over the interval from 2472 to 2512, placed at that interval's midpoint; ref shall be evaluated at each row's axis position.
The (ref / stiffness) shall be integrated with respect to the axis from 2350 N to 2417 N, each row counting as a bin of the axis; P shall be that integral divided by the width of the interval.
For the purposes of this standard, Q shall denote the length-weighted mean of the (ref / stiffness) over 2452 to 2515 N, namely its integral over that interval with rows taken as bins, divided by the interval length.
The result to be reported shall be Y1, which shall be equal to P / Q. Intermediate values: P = 0.97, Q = 1.01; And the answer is 0.96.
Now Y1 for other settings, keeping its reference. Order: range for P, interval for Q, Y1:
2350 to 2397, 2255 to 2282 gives 0.86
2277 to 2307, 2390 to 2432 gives 1.13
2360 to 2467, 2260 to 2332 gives 1.02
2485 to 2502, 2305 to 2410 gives 1.04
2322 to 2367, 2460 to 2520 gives 0.94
